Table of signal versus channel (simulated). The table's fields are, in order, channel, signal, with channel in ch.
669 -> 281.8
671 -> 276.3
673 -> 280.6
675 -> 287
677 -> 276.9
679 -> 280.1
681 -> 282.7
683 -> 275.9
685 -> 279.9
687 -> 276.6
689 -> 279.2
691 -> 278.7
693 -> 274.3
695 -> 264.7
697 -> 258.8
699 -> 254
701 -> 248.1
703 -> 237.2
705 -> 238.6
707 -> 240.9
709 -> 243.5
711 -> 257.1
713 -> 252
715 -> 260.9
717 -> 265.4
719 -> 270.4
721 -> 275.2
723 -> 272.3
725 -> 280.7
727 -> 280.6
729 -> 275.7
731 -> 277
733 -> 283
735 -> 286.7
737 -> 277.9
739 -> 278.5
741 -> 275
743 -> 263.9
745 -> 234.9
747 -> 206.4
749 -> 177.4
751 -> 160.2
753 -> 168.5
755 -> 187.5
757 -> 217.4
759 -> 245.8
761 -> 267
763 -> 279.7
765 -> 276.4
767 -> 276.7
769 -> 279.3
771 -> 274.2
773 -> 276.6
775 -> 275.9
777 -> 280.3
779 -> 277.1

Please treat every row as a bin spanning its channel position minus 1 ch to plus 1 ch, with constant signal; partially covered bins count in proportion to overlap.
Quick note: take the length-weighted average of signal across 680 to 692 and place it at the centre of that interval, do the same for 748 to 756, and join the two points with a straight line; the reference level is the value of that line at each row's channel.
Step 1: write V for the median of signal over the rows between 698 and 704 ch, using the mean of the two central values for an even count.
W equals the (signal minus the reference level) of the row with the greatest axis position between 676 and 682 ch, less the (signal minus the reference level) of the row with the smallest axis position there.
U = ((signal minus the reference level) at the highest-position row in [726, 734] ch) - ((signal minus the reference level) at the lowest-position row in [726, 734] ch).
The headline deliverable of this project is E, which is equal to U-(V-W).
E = -224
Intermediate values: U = 12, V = 248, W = 12.2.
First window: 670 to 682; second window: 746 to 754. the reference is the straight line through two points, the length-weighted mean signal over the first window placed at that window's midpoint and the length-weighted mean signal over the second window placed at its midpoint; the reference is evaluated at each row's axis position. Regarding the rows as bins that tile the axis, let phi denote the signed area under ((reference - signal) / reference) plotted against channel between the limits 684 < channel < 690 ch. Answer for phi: -0.3 ch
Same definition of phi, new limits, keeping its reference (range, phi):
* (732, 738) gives -2.5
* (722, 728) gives -1.8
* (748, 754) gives 0.3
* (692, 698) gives -0.3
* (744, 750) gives -0.8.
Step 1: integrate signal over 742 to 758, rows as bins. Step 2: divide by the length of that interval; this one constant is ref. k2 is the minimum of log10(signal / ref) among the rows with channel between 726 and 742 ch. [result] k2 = 0.134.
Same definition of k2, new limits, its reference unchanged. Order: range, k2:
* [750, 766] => -0.101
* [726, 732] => 0.135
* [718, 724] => 0.127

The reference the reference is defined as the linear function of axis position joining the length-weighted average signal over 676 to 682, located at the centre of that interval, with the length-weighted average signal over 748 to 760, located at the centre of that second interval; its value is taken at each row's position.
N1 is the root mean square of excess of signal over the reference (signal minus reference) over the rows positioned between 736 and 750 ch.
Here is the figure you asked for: 51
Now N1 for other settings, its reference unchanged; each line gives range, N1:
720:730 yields 51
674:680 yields 3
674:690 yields 6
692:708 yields 8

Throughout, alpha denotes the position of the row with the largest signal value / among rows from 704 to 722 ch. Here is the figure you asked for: 721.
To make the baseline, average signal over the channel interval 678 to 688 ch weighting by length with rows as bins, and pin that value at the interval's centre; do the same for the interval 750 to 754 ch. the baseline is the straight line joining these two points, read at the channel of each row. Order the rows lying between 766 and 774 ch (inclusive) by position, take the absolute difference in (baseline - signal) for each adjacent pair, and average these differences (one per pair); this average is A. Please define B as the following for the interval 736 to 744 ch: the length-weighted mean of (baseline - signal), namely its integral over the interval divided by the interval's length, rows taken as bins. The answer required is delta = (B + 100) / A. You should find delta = 2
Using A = 4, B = -90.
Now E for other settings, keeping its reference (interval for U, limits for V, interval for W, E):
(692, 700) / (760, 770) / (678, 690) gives -272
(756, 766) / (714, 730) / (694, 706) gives -212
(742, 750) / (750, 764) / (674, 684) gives -293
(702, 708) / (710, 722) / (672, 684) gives -242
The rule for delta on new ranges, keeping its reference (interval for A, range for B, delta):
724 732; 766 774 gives -13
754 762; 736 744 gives 0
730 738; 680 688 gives 14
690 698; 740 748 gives 10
